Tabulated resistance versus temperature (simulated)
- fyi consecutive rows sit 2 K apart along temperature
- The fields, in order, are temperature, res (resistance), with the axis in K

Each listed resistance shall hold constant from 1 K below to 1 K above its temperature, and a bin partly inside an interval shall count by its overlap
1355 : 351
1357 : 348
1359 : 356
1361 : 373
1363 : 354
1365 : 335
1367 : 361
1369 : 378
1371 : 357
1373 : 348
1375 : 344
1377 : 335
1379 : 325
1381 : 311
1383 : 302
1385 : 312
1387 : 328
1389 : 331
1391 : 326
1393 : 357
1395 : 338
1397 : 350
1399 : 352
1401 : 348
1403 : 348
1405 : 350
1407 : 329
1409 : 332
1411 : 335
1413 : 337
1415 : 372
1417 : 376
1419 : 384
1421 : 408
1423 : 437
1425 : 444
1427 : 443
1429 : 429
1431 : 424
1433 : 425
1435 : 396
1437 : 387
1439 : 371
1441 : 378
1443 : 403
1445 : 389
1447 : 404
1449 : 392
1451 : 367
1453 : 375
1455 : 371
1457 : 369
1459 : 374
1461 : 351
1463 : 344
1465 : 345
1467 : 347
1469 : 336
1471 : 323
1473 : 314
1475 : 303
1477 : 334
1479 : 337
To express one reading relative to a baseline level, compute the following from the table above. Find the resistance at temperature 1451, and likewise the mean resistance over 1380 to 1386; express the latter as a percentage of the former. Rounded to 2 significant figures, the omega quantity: 84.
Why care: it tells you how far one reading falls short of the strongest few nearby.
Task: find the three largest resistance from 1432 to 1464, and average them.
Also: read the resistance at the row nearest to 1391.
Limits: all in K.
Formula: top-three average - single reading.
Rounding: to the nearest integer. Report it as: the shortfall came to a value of 85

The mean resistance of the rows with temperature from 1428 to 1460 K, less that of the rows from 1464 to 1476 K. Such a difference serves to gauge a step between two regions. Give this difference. 63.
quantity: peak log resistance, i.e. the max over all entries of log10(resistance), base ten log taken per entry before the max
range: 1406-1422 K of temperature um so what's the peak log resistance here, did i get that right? 2.61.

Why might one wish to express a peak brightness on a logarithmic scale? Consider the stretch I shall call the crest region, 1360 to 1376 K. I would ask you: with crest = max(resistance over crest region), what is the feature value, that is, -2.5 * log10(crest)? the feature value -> -6.44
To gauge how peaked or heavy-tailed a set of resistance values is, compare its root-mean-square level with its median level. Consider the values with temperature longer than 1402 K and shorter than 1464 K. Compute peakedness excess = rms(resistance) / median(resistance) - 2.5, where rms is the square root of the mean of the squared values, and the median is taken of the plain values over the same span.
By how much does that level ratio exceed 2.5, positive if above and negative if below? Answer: -1.48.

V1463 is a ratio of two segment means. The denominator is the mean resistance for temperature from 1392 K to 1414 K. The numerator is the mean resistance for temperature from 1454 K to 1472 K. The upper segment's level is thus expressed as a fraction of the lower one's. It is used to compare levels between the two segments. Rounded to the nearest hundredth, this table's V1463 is 1.02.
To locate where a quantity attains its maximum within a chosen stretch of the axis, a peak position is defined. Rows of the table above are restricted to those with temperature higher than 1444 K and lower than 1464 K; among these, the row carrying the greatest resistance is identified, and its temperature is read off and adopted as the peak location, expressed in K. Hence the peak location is 1447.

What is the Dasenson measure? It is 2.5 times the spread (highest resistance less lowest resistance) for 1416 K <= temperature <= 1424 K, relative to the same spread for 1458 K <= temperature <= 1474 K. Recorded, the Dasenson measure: 2.5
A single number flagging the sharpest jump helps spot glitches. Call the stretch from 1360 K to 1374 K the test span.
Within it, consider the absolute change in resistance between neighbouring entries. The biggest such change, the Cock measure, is 26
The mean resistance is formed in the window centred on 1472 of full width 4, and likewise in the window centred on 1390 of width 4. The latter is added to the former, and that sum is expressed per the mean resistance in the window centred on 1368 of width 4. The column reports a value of 1.75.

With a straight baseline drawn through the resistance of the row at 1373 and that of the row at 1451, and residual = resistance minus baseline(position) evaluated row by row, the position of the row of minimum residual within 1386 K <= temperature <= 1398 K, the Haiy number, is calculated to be 1391 K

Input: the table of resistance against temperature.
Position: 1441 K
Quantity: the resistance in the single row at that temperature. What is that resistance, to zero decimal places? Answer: 378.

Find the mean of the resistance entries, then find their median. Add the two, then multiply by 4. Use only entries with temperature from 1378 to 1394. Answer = 2598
